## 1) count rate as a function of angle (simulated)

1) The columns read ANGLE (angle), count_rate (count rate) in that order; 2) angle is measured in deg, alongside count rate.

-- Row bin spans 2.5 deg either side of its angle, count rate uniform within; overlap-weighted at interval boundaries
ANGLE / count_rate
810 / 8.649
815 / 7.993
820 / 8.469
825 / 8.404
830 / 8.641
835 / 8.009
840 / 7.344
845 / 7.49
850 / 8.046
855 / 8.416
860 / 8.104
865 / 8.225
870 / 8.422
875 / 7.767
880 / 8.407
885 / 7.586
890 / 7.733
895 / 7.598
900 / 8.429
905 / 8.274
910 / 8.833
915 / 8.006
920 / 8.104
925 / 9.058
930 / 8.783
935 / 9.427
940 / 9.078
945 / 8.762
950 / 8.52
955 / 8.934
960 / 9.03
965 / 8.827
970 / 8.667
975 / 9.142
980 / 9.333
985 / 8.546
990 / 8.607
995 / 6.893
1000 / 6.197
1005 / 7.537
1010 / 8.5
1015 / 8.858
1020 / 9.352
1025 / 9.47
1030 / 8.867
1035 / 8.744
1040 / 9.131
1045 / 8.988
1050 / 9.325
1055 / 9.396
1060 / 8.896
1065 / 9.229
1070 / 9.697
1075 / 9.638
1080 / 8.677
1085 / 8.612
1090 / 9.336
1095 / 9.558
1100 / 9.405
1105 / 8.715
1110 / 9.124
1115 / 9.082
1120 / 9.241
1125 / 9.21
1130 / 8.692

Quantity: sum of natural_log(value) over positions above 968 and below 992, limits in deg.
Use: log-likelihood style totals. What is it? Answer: 10.9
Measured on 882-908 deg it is 10.3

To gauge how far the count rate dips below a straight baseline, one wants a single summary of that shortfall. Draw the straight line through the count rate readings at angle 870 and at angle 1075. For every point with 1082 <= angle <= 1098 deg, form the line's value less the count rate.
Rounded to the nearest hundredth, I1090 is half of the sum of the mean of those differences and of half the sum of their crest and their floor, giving 0.60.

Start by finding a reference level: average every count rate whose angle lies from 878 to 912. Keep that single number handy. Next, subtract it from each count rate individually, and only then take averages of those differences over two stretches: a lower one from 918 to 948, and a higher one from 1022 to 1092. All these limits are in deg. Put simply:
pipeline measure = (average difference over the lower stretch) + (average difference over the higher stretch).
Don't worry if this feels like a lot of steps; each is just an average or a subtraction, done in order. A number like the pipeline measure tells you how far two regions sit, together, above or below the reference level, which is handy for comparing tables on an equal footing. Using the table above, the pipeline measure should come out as 1.8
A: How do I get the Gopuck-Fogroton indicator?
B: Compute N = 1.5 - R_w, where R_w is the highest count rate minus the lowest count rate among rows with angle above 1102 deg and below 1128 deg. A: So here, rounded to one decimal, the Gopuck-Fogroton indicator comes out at 1.0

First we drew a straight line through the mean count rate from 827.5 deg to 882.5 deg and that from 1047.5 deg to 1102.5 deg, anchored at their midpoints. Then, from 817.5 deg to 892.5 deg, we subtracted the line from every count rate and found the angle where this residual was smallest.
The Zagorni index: 840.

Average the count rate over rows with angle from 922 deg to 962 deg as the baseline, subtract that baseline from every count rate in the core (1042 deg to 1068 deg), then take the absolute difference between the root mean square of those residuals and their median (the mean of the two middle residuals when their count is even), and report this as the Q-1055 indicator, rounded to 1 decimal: 0.0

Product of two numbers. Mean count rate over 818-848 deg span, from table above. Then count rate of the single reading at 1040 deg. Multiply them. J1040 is 74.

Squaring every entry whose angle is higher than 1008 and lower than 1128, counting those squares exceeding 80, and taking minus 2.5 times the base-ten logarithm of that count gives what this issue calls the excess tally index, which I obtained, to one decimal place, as -3.0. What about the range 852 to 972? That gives -1.5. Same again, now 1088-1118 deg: -1.7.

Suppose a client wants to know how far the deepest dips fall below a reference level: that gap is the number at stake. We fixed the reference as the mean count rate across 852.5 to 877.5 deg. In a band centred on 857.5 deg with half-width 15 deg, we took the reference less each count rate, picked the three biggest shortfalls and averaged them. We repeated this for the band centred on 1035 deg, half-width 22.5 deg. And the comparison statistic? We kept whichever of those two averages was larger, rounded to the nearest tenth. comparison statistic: 0.3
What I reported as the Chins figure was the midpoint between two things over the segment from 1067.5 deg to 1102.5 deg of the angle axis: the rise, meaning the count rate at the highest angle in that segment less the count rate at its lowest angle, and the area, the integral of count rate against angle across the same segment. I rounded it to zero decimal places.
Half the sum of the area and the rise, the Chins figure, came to 162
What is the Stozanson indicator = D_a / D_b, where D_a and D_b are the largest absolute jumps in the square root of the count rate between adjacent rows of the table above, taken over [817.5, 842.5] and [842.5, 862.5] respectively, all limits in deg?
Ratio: 1.2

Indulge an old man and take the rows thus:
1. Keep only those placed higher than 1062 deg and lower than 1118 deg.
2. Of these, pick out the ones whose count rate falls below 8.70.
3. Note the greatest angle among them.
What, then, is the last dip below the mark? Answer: 1085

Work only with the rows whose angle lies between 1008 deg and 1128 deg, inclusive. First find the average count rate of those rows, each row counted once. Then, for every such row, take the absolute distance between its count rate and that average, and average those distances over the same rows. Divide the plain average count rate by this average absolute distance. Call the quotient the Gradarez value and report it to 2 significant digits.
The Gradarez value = 33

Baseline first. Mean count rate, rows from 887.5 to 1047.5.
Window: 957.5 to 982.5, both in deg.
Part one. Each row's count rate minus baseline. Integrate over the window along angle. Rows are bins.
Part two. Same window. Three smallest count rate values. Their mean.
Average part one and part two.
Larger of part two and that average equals 9.8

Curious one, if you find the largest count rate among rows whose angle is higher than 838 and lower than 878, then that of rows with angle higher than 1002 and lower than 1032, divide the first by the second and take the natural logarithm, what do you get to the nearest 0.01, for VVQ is -0.12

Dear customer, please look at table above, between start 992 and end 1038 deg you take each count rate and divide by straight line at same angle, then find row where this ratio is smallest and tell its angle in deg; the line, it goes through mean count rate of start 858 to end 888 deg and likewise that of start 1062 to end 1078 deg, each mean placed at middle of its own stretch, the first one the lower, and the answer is 1000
